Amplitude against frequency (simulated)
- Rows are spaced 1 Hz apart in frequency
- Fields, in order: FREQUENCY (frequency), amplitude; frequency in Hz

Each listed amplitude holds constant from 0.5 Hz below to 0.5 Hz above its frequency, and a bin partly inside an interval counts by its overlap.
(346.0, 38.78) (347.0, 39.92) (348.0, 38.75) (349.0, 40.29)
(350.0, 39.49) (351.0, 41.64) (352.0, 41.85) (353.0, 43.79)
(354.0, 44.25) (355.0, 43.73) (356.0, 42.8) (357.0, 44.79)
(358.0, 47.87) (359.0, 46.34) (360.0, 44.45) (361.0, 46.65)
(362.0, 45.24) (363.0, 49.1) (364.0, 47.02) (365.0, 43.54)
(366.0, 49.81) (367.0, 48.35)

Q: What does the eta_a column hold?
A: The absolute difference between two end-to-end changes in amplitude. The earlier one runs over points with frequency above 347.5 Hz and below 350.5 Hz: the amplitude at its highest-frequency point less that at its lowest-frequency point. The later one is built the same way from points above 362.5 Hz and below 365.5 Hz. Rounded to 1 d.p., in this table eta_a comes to 6.3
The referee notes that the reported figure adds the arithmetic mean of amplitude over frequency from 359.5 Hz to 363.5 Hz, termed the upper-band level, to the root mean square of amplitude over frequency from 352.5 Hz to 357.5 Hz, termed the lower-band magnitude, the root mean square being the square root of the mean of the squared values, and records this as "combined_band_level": 90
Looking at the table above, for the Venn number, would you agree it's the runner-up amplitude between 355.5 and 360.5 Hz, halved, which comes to 23.2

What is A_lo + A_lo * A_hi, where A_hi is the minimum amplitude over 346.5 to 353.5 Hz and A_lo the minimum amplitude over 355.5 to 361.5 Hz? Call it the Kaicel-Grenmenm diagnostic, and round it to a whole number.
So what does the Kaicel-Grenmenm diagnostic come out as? 1701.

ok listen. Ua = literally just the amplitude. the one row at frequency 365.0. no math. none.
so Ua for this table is 43.54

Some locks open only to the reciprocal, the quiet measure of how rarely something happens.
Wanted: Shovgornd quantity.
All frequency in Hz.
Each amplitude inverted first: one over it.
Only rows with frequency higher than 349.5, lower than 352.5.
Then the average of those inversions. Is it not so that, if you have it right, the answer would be 0.0244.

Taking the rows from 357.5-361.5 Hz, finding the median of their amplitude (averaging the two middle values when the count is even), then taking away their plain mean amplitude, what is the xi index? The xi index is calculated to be 0.17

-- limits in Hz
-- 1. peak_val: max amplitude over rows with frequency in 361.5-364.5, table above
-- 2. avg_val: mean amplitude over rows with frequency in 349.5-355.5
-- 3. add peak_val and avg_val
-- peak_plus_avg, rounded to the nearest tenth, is 91.6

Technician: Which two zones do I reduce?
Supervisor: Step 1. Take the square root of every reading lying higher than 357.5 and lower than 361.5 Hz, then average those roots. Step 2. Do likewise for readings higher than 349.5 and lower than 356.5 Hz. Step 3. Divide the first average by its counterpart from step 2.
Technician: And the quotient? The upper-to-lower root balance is 1.04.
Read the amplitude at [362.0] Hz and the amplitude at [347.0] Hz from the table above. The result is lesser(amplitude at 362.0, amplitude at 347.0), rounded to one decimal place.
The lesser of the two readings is 39.9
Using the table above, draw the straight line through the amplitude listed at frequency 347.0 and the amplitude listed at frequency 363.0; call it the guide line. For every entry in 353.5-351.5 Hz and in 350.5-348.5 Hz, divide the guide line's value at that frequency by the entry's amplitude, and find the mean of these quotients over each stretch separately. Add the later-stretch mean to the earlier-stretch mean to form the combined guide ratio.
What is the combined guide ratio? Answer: 2.04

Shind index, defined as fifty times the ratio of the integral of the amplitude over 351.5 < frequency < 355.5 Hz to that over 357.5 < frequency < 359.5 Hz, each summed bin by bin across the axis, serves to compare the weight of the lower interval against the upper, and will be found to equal 92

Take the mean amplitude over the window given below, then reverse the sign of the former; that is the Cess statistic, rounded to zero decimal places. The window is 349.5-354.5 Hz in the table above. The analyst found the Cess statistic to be -42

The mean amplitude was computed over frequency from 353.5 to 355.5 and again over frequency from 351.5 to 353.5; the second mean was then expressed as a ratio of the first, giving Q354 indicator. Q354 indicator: 0.97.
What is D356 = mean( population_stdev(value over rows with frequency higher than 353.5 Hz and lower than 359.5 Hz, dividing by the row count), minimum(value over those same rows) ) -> 22.2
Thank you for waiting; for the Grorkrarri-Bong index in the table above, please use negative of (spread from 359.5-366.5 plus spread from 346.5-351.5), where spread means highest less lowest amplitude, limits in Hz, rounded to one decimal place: -9.2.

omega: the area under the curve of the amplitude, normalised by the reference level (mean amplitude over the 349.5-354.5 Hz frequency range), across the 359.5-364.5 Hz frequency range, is 5.51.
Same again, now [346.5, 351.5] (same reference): 4.74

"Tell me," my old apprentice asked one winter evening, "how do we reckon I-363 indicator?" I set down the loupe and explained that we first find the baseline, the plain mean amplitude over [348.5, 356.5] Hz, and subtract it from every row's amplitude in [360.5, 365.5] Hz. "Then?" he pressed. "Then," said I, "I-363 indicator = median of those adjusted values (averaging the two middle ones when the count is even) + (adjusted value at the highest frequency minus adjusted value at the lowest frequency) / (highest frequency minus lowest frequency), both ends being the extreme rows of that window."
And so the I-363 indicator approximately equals 3.6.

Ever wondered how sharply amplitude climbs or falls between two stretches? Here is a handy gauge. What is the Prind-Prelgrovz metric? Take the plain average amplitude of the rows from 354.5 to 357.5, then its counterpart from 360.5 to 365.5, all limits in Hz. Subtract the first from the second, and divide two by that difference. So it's 0.8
